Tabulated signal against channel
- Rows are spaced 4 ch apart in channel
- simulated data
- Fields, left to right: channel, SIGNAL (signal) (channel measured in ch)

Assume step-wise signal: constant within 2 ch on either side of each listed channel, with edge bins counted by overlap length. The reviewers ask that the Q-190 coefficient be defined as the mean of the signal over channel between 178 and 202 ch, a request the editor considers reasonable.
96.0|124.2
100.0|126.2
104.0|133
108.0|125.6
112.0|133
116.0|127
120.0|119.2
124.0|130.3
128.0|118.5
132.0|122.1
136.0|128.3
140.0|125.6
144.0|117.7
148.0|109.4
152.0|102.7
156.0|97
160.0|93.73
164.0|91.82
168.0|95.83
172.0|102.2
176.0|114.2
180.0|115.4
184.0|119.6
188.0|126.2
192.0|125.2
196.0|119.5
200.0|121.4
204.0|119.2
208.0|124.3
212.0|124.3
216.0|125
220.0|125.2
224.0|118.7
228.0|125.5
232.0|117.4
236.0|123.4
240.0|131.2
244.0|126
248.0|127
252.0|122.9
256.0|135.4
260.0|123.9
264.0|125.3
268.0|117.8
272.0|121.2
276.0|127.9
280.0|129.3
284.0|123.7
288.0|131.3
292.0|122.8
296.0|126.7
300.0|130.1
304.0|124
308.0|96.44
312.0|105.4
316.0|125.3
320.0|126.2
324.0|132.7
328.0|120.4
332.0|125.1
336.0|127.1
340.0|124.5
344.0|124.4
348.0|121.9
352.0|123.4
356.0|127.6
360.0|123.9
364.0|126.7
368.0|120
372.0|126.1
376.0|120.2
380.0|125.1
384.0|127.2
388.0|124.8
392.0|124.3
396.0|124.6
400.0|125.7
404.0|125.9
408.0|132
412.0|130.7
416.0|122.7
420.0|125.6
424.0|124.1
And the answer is 121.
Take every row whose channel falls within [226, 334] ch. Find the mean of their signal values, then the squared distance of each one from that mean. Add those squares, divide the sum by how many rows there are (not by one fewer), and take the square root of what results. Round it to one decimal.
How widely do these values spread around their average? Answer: 7.8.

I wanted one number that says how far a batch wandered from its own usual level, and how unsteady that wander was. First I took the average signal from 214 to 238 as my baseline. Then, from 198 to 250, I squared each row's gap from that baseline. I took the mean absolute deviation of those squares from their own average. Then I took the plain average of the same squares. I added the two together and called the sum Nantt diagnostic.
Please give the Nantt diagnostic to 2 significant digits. 27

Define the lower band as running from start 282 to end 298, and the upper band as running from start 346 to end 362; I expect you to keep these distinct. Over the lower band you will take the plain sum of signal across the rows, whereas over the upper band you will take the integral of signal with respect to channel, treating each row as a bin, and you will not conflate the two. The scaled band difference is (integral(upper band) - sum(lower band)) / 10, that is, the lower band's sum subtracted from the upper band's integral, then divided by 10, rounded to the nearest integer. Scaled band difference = 148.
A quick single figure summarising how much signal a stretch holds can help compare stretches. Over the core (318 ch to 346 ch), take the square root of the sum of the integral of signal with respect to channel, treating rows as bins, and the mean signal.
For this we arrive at 60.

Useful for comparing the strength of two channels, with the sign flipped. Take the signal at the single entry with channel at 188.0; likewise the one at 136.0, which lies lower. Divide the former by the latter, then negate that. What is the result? -0.984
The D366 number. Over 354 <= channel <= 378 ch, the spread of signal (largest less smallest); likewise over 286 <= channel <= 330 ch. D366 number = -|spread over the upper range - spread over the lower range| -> -29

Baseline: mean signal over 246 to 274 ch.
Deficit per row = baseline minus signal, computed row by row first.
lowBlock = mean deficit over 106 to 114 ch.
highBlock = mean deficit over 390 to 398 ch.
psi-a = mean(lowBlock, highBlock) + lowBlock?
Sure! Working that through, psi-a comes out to -7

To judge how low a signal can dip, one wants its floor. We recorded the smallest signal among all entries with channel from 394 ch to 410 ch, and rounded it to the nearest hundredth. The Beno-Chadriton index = 124.60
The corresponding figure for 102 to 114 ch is 125.60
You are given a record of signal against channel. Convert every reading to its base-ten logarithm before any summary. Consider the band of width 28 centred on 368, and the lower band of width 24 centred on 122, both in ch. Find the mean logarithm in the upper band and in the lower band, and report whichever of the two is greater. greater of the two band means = 2.10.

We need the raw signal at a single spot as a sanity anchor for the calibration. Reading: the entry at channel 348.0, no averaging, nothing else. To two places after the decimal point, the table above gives 121.90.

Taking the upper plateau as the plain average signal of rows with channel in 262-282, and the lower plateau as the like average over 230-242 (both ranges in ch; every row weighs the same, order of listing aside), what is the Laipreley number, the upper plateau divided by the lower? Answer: 1.00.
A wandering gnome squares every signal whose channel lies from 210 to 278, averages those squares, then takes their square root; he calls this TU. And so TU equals 125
